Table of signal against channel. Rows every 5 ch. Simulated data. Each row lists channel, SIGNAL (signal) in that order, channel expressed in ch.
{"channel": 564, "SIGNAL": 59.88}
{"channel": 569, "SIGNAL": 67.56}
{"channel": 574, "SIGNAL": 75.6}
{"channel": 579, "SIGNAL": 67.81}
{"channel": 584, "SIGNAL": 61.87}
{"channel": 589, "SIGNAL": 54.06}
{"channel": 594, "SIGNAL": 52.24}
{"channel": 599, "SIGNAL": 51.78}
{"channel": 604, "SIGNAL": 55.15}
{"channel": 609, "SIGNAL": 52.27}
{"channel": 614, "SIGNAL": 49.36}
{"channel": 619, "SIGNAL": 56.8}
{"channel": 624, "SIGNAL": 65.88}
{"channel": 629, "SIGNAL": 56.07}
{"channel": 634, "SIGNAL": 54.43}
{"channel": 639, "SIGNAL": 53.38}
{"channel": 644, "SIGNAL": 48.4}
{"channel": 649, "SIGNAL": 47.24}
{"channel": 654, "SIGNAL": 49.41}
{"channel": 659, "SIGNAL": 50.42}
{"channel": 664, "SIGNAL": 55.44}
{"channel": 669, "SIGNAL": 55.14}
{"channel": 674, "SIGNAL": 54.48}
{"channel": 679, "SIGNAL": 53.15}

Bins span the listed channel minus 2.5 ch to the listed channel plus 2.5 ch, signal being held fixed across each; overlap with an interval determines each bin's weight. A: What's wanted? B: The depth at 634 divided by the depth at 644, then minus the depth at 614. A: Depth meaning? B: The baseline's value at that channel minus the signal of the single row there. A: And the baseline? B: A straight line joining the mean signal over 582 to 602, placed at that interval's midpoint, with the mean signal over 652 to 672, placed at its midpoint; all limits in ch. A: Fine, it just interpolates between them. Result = -5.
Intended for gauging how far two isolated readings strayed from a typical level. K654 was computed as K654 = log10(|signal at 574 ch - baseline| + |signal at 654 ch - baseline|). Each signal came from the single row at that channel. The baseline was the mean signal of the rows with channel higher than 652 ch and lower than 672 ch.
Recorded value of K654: 1.42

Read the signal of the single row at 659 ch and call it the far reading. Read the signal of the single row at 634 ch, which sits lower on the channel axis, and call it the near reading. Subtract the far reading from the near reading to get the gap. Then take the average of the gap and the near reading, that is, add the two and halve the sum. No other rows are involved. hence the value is 29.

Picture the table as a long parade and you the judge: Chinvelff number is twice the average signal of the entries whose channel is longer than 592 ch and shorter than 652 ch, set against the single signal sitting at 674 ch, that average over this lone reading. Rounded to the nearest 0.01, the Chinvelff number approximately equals 1.97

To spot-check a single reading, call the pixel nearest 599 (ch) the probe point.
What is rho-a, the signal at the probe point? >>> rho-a 51.78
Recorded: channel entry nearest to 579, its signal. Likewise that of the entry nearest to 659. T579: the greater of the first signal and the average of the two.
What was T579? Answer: 68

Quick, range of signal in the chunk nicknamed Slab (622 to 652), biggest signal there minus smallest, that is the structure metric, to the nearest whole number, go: 19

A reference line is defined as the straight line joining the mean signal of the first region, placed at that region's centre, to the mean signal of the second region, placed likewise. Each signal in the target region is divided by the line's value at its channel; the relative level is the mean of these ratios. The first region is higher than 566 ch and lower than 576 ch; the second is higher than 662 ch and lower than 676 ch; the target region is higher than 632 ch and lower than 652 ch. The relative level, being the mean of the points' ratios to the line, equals 0.85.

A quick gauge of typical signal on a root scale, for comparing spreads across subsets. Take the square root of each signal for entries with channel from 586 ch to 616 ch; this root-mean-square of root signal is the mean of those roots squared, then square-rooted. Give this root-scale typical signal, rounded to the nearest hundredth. 7.24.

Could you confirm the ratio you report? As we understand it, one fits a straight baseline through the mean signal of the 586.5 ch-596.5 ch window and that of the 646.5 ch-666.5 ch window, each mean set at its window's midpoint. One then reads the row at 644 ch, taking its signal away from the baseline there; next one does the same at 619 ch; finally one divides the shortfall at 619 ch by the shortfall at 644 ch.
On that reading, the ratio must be -1.7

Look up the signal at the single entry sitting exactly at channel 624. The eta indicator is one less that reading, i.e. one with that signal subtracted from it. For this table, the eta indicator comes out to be -65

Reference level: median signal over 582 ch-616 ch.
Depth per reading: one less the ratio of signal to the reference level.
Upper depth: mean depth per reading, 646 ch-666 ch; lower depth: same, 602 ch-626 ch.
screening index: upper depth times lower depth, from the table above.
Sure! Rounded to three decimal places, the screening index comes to -0.002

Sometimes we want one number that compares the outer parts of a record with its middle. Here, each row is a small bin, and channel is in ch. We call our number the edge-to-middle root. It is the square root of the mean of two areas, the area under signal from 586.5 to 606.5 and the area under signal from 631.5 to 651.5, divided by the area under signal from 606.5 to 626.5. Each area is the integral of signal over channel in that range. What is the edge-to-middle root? 0.96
